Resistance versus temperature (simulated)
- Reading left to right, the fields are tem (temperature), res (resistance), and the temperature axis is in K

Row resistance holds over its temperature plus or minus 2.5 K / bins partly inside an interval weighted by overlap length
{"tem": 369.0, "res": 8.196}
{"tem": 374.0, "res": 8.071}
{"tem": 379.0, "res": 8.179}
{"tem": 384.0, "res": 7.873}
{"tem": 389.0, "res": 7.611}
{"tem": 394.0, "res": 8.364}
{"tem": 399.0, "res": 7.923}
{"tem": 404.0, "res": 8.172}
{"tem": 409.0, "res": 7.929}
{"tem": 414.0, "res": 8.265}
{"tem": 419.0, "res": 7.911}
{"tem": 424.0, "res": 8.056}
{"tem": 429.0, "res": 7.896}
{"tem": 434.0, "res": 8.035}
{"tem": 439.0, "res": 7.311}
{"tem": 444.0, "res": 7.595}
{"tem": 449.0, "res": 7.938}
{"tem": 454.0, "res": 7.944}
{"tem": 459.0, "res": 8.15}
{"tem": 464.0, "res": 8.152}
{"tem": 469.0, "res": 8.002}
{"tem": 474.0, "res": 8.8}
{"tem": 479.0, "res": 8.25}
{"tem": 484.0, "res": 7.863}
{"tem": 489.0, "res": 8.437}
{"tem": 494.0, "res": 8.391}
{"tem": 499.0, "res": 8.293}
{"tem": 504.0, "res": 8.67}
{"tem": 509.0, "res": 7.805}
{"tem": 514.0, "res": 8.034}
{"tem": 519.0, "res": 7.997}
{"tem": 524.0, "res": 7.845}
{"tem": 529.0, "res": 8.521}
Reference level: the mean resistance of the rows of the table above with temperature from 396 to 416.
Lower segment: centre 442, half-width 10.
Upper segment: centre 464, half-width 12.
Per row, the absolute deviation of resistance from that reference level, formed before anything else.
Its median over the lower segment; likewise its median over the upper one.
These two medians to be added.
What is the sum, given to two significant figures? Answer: 0.39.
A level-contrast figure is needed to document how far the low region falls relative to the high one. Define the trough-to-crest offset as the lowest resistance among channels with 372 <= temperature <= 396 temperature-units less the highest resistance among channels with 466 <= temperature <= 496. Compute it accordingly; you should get -1.19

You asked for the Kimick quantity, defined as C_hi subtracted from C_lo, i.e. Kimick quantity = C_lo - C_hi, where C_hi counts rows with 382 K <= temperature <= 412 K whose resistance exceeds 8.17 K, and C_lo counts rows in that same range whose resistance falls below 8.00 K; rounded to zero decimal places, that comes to 2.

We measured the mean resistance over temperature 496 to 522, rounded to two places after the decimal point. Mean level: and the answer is 8.16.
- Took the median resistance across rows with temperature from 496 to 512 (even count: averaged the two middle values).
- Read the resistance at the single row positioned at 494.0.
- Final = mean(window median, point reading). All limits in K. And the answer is 8.3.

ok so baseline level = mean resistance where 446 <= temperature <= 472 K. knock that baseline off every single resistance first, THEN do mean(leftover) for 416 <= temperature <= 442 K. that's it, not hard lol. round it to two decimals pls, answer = -0.20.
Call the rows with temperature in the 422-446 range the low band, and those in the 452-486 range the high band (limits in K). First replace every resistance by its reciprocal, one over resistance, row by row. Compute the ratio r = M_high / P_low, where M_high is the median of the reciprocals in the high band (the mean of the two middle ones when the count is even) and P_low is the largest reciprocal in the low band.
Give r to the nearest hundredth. 0.90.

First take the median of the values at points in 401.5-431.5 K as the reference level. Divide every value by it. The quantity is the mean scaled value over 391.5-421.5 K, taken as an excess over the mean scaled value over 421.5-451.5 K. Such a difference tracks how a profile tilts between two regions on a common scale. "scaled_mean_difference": 0.036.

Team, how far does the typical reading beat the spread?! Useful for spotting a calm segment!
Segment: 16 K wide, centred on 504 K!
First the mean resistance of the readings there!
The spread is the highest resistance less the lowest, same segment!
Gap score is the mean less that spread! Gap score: 7.39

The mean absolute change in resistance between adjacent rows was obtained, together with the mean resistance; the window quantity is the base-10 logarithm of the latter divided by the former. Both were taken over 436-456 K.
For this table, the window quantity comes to 1.56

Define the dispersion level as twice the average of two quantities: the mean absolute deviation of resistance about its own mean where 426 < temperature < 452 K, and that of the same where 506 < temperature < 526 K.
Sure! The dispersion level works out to 0.34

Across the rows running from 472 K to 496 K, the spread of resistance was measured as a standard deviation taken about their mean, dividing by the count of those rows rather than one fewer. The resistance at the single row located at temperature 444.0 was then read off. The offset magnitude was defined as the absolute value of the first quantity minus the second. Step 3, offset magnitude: 7.29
